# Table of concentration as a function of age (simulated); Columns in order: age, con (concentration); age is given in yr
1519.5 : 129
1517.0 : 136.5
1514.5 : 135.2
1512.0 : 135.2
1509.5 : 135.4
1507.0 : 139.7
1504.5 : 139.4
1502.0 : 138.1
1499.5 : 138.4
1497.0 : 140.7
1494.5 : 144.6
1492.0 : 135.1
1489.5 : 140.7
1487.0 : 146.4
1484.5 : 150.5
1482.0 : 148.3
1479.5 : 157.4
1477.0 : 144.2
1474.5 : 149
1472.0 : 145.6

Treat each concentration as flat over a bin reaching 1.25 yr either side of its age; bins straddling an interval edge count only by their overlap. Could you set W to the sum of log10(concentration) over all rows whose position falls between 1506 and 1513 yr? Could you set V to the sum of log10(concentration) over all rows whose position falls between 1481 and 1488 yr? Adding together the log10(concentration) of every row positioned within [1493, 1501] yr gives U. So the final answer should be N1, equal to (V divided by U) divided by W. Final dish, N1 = 0.1576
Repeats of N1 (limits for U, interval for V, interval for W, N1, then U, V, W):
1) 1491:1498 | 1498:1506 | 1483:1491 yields 0.1537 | 6.44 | 6.426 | 6.49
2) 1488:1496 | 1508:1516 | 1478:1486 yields 0.1517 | 6.44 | 6.394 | 6.55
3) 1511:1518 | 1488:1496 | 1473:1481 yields 0.1542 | 6.40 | 6.439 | 6.53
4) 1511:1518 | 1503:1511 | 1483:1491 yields 0.1546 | 6.40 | 6.421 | 6.49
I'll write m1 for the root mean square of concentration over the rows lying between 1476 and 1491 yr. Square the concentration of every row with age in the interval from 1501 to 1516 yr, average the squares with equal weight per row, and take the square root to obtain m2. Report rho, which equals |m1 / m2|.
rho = 1.08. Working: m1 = 148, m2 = 137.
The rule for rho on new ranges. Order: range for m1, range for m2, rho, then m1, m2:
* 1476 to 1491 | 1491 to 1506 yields 1.06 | 148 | 139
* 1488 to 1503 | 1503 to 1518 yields 1.02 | 140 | 137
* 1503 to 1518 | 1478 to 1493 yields 0.93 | 137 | 147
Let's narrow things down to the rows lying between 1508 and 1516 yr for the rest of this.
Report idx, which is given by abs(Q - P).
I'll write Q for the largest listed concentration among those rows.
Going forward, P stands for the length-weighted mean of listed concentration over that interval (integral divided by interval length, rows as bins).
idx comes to 0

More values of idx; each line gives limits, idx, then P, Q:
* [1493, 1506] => 4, 140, 144.6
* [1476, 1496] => 12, 146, 157.4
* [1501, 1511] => 2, 138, 139.7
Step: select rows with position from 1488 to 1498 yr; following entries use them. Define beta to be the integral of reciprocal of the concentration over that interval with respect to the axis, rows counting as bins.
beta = 0.071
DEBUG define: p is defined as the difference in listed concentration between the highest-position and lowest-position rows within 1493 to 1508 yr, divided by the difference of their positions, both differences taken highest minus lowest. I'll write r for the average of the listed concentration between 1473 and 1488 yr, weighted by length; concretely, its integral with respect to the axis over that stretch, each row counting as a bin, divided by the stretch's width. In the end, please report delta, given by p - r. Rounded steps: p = -0.39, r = 149.3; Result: -150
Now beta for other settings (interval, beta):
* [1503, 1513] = 0.073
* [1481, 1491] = 0.068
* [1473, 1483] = 0.067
